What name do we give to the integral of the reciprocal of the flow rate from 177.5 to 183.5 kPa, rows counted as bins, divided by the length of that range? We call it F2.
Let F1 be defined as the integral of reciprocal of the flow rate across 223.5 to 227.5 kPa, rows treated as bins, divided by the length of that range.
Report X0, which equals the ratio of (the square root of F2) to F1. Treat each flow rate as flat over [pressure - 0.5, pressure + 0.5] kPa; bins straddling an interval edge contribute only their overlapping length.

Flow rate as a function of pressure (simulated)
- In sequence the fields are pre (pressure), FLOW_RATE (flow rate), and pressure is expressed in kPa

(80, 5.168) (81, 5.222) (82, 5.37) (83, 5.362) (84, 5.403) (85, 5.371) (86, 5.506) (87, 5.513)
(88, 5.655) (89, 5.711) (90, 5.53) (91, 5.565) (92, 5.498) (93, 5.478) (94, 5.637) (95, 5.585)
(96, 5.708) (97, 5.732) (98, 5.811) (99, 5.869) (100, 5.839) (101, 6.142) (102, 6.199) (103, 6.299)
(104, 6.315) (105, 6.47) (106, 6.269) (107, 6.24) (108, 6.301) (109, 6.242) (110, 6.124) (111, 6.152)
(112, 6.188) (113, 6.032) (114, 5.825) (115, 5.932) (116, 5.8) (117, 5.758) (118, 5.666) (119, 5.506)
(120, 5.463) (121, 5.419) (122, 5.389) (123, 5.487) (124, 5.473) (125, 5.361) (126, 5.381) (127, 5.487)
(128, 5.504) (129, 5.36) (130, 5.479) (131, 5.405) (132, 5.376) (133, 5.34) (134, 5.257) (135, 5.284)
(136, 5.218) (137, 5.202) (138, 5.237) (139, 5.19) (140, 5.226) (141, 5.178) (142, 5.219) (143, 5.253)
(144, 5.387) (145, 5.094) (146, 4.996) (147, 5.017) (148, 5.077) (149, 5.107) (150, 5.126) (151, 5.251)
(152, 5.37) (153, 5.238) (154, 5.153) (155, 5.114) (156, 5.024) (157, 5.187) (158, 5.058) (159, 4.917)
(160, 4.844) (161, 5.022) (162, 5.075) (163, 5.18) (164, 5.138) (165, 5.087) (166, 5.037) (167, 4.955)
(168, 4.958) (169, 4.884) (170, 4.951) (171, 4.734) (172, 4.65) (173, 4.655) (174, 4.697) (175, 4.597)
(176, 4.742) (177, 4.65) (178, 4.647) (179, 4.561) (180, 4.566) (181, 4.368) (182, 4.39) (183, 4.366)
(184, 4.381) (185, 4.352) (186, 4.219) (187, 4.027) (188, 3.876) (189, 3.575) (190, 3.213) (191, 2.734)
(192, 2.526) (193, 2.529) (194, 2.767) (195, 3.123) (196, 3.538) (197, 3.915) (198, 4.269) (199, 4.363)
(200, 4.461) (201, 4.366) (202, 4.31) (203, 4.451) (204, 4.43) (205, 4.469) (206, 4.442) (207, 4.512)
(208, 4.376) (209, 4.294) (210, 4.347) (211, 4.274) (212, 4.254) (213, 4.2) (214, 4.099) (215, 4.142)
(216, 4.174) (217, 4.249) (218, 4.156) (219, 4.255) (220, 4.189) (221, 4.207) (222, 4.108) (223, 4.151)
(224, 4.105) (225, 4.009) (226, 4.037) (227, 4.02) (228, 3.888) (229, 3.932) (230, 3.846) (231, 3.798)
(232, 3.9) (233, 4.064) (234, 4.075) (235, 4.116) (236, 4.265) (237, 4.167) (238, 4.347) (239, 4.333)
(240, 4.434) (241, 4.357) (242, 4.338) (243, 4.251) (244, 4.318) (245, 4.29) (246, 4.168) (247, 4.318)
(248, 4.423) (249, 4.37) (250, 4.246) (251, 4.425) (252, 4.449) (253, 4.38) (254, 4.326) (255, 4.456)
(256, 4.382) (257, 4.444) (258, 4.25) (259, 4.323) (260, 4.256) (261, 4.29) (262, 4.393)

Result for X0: 1.91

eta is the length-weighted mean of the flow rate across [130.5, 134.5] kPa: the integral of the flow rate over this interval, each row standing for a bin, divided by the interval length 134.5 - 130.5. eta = 5.3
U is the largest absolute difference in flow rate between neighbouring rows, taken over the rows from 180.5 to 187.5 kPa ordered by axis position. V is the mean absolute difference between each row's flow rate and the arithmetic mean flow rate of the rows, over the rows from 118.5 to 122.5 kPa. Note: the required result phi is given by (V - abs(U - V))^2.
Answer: 0.012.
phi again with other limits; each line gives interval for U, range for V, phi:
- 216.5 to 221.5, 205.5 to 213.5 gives 0.004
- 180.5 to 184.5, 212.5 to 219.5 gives 0.001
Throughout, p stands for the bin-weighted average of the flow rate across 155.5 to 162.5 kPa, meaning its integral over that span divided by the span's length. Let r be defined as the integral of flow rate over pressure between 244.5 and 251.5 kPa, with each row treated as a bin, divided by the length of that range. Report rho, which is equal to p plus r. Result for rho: 9.3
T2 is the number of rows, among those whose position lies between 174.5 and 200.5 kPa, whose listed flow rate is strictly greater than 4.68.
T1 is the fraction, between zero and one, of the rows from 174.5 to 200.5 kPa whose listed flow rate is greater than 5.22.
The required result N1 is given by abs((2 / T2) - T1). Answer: 2.0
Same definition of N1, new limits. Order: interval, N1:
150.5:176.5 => 0.0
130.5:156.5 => 0.4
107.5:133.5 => 0.9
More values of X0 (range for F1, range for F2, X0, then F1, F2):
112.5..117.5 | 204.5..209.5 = 2.79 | 0.17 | 0.226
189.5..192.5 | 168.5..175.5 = 1.28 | 0.36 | 0.211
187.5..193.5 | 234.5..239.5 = 1.45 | 0.33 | 0.236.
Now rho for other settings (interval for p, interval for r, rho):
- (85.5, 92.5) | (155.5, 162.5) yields 10.6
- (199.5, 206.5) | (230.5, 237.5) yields 8.5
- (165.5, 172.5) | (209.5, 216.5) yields 9.1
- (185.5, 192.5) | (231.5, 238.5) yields 7.6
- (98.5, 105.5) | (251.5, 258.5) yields 10.5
